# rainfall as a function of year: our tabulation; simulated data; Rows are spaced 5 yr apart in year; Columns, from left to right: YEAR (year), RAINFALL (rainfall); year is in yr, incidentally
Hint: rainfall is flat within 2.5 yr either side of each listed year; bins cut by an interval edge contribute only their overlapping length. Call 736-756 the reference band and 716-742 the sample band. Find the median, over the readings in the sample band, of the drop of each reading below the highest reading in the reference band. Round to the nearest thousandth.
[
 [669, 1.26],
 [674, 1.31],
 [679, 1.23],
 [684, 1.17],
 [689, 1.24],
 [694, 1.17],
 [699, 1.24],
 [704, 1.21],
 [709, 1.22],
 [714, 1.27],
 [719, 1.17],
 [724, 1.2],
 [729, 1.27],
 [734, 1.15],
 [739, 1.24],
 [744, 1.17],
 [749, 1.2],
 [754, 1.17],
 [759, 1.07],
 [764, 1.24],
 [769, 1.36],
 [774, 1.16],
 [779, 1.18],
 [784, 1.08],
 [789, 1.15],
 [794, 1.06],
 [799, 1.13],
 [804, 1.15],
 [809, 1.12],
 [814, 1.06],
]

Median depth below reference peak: 0.040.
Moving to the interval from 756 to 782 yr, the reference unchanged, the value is 0.060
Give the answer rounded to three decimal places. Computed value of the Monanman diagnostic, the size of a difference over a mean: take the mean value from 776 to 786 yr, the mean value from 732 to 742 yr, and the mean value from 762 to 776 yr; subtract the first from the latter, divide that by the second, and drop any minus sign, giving 0.103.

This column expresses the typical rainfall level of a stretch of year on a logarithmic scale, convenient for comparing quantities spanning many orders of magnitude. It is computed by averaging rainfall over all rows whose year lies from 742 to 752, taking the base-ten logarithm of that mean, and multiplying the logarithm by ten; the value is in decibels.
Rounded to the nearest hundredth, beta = 0.74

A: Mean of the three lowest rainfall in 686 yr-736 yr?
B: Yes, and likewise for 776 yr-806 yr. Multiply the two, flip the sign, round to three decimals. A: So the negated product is -1.268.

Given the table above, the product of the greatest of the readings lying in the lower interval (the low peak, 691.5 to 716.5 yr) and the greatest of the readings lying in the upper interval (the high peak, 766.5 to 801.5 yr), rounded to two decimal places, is 1.73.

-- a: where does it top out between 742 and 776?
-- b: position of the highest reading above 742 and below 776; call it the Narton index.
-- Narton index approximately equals 769 yr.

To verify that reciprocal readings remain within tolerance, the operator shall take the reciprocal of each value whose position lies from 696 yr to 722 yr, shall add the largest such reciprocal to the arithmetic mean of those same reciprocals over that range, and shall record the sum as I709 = 1.67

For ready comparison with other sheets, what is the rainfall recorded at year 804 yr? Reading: 1.15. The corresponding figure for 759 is 1.07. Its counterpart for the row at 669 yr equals 1.26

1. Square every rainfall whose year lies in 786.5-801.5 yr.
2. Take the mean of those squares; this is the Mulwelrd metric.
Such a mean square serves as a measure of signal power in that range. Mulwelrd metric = 1.24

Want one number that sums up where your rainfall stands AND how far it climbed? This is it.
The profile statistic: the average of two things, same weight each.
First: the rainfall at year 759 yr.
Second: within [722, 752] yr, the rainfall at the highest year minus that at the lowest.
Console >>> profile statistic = 0.535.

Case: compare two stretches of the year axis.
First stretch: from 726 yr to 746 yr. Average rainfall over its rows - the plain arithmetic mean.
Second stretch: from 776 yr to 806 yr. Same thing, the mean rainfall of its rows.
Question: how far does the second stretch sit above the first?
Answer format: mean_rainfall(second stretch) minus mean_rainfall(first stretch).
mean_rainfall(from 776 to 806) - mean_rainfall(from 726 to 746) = -0.08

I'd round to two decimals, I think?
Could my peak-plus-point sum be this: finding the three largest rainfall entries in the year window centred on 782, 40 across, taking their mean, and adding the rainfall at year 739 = 2.50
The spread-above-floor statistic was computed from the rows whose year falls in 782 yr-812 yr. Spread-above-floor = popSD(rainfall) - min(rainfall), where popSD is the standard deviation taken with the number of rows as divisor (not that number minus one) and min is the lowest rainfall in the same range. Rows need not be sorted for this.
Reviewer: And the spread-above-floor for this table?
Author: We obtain -1.03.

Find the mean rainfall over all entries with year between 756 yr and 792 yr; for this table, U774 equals 1.18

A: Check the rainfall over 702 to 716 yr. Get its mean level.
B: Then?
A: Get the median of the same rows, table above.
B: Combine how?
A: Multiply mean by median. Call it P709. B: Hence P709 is 1.50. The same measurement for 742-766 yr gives 1.37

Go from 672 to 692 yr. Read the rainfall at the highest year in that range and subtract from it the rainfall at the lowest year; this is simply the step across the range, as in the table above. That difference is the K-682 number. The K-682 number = -0.070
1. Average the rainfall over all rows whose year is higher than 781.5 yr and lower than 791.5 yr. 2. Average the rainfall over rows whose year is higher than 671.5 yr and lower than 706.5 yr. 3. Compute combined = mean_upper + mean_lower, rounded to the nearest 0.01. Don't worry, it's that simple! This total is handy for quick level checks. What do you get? 2.34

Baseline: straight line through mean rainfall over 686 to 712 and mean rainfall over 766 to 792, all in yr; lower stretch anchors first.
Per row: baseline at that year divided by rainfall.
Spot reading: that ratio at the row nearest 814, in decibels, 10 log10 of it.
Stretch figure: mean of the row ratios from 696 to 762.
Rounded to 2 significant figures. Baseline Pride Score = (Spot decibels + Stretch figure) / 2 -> 0.72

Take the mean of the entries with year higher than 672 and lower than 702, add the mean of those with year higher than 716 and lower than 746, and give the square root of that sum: 1.56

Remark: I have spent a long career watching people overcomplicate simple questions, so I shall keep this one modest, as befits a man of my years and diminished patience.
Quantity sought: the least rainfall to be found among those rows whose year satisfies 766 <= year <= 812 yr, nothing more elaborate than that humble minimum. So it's 1.06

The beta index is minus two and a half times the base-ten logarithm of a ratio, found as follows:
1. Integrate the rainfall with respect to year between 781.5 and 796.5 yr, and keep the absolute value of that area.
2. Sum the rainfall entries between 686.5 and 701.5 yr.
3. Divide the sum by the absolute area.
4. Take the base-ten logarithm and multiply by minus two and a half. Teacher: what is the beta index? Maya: 1.63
